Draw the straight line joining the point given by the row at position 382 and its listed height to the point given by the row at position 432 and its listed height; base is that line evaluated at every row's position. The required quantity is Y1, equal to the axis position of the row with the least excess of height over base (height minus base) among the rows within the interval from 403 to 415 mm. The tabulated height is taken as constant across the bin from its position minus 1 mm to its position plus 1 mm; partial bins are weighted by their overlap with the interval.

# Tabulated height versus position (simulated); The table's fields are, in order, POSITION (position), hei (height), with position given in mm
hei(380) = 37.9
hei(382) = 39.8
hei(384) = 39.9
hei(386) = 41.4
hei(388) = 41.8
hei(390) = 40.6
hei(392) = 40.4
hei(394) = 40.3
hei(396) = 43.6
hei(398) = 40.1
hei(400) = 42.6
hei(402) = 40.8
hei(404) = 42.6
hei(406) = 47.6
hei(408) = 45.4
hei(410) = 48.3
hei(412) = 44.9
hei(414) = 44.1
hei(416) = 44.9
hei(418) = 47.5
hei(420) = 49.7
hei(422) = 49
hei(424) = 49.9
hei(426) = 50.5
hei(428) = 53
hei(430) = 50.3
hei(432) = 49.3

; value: 414 mm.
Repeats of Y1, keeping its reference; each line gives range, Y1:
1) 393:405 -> 402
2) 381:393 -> 392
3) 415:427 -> 416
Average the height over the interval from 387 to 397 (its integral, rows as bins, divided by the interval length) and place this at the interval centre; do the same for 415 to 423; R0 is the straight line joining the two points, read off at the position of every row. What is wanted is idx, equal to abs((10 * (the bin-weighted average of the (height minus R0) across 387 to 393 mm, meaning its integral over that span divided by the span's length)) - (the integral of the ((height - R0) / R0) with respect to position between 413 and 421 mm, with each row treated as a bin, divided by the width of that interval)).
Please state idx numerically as 0.7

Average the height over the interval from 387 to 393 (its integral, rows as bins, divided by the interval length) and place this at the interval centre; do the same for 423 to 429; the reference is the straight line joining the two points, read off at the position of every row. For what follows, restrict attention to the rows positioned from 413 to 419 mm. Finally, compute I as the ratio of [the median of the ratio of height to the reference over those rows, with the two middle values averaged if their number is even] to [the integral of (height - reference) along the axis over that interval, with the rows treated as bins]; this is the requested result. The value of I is -0.1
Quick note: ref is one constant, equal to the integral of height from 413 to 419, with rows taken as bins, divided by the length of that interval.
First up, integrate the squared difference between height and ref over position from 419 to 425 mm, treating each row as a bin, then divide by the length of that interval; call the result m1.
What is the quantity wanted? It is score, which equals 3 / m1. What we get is 0.18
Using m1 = 16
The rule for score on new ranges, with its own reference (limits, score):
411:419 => 1.80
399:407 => 0.28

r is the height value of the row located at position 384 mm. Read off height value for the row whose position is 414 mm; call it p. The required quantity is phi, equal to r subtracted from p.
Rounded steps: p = 44.1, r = 39.9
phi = 4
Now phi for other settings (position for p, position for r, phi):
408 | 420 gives -4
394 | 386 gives -1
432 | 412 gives 4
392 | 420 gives -9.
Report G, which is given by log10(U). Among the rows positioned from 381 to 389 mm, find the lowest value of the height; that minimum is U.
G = 1.60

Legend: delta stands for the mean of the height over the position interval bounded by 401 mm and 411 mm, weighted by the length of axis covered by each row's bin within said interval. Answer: 45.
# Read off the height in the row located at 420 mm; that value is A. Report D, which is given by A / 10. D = 5.0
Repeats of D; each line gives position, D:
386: 4.1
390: 4.1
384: 4.0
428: 5.3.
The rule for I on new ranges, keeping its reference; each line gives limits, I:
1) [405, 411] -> 0.2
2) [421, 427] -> -0.2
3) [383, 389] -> 0.1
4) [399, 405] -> -0.1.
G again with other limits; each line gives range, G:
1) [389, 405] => 1.60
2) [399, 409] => 1.61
